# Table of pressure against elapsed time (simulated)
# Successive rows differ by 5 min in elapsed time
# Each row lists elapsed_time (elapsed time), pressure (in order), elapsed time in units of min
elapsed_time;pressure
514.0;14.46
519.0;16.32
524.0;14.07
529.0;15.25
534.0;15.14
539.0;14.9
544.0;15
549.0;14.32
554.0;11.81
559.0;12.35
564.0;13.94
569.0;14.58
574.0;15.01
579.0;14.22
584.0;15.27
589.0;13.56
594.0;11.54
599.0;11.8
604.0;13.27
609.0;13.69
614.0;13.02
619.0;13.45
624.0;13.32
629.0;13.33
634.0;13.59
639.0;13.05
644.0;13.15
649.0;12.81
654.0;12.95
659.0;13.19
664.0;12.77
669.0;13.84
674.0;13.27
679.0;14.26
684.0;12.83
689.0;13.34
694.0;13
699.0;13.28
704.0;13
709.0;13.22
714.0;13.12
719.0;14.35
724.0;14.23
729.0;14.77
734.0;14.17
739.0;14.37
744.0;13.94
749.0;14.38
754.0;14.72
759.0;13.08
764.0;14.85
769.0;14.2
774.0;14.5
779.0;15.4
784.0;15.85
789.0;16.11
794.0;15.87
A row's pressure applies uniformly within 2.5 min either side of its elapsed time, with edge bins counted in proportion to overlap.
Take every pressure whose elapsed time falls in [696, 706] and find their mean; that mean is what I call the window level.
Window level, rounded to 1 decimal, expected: 13.1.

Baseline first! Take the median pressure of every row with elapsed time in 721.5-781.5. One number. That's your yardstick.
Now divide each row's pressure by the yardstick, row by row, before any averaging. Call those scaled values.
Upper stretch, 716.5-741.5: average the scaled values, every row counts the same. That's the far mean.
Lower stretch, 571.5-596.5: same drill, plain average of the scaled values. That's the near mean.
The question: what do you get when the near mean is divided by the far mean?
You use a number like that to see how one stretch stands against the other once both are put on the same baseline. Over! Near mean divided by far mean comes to 0.97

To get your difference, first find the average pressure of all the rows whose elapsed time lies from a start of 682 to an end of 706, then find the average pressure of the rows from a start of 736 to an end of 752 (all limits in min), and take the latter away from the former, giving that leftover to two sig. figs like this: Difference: -1.1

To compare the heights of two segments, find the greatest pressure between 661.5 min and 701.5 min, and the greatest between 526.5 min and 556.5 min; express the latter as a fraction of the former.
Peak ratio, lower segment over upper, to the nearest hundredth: 1.07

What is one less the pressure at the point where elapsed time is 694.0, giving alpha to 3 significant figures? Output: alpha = -12.0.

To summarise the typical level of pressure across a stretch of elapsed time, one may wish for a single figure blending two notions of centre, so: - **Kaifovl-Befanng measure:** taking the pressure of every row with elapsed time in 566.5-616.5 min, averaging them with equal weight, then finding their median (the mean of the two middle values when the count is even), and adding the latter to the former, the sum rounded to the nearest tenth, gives 27.2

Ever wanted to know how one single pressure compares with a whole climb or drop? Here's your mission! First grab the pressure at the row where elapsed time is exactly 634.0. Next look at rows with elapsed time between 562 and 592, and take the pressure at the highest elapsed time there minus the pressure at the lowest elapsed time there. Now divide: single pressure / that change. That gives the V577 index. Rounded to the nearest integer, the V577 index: -36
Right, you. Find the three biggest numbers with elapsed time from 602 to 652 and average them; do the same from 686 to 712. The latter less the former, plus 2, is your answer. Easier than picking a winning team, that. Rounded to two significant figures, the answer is 1.7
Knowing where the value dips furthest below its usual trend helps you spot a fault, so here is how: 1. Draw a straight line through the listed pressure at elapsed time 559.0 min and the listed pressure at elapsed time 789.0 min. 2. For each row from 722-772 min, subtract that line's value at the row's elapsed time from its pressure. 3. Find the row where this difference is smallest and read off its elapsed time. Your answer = 759.0 min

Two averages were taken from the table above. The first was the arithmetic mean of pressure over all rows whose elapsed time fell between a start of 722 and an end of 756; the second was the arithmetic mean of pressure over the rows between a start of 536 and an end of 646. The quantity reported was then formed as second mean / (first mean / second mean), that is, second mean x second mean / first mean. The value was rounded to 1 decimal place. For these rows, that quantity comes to 12.8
